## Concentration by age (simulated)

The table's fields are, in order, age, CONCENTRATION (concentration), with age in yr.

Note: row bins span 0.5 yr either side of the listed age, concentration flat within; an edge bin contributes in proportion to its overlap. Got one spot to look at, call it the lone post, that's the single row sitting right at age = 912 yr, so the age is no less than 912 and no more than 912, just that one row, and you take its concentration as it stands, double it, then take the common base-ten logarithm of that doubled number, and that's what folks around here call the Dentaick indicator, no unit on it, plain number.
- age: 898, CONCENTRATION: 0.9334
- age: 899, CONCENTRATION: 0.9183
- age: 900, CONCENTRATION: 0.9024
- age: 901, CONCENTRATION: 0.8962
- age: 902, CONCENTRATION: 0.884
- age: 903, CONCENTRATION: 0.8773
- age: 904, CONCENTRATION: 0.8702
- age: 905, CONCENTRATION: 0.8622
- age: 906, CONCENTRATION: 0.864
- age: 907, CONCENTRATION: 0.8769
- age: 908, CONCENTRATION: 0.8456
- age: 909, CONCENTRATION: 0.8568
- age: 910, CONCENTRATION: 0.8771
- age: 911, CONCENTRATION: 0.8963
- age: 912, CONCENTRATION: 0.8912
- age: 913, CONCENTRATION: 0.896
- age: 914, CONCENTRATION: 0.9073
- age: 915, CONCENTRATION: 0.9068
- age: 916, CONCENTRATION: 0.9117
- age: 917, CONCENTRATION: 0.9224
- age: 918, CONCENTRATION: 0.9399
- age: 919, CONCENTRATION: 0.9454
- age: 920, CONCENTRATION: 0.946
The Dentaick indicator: 0.251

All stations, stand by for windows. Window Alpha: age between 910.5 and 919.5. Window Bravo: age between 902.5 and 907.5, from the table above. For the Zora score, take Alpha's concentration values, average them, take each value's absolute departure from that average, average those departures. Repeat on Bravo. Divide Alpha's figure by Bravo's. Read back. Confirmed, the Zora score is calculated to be 2.7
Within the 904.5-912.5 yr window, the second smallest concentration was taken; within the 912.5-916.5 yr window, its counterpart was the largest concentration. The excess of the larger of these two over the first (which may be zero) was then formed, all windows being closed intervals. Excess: 0.055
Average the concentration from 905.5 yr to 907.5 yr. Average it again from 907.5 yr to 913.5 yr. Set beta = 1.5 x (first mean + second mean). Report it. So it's 2.62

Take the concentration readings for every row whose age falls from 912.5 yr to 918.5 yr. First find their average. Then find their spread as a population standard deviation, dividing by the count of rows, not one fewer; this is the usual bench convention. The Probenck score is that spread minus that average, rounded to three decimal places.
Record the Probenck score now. -0.900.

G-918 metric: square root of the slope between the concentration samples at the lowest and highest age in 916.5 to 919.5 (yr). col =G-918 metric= 0.11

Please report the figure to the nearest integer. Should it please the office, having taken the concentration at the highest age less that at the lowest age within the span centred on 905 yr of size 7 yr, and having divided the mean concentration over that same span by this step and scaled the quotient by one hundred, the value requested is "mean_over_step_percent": -2262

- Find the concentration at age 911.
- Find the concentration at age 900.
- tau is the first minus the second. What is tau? -0.01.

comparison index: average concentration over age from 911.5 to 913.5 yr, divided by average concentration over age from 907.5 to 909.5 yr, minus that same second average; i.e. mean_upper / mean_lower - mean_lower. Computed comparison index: 0.20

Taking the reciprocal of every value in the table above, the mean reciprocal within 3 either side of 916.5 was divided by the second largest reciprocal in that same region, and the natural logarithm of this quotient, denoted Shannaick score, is -0.016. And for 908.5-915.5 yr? -0.014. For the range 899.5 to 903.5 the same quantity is -0.007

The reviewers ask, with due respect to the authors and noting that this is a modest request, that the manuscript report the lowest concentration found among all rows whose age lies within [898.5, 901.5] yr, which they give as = 0.8962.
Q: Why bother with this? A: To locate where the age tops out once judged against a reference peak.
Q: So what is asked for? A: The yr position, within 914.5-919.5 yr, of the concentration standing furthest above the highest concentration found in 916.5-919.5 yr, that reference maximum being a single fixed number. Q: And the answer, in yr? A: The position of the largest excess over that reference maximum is 919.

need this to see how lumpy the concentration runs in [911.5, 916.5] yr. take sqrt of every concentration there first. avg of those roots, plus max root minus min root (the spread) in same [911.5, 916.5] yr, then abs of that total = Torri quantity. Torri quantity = 0.961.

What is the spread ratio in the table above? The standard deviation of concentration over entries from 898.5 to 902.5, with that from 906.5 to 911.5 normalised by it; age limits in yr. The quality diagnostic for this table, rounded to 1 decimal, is 1.4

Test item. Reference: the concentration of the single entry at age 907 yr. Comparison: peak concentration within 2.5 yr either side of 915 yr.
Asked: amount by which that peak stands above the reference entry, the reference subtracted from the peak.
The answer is 0.05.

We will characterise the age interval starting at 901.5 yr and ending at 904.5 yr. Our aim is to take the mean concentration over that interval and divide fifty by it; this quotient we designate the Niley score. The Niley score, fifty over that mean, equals 57.0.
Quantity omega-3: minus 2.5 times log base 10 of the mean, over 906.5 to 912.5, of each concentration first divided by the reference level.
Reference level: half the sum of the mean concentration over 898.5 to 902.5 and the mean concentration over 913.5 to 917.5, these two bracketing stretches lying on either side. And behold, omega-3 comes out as 0.04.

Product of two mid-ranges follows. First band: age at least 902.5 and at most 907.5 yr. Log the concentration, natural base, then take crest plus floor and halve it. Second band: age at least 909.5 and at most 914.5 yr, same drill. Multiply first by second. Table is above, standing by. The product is 0.016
